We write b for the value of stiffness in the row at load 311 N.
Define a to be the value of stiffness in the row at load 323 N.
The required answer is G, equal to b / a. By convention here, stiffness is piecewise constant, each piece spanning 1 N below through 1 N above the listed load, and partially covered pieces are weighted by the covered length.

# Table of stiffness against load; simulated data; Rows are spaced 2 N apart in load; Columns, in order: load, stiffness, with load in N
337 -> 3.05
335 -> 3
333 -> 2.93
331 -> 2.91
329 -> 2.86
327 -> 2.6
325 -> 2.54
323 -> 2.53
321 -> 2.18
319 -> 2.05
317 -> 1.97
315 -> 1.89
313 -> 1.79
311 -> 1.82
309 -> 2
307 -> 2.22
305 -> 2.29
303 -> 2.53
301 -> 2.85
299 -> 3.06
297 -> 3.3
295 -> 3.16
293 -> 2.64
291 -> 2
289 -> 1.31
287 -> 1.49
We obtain 0.72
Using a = 2.53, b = 1.82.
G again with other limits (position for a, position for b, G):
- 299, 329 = 0.93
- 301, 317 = 0.69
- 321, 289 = 0.60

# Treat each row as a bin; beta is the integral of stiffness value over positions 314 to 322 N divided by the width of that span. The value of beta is 2.0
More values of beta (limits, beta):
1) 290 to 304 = 2.8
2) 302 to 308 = 2.3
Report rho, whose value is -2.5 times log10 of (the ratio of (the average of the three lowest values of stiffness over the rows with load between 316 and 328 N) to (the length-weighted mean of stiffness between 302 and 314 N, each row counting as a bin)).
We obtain 0.02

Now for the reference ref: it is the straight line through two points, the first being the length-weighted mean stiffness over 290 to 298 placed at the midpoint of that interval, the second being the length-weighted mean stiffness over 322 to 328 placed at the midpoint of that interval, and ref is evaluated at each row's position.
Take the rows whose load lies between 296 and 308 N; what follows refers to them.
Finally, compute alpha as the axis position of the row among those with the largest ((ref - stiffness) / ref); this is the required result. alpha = 307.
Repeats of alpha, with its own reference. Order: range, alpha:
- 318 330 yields 319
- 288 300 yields 289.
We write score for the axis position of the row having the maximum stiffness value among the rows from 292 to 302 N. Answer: 297 N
